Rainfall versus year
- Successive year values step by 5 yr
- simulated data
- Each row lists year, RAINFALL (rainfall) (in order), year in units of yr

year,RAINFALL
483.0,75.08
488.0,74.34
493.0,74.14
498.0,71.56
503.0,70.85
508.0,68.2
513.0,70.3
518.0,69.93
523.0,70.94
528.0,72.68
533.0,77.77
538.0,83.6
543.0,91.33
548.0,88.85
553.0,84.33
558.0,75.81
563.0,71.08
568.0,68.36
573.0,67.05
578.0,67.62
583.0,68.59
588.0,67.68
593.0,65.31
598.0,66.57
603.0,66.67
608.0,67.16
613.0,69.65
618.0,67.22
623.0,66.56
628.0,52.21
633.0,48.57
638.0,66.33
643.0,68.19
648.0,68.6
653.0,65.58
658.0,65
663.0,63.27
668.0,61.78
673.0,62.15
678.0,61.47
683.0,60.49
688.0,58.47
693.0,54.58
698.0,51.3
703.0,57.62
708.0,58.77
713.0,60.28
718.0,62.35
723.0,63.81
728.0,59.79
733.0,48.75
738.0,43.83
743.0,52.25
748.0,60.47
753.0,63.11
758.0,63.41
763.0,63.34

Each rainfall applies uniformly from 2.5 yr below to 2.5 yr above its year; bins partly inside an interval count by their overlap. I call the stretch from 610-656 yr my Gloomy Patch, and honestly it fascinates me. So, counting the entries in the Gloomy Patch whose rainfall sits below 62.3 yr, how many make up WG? 2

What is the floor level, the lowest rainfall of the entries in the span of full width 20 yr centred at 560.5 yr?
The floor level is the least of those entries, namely 68.36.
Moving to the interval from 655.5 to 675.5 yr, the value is 61.78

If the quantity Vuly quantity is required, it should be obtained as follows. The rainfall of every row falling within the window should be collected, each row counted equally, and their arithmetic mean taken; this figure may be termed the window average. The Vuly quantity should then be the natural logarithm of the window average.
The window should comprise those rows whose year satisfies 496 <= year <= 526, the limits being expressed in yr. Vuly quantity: 4.253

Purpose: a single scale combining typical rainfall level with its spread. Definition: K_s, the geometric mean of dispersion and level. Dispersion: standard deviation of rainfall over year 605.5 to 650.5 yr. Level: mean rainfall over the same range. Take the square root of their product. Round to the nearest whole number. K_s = 22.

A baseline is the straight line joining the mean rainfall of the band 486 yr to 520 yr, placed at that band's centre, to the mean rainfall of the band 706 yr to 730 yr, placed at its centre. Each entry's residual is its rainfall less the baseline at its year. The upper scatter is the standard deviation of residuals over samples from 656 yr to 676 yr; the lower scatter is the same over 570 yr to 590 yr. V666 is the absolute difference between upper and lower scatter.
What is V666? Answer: 0.3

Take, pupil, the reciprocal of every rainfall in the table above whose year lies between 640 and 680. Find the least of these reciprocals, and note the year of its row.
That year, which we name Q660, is 648.0 yr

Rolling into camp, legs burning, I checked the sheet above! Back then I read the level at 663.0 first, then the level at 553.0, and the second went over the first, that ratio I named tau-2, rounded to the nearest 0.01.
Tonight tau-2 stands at 1.33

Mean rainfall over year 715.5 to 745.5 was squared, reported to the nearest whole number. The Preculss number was 3039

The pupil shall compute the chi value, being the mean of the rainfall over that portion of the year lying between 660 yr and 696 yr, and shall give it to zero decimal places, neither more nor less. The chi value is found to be 60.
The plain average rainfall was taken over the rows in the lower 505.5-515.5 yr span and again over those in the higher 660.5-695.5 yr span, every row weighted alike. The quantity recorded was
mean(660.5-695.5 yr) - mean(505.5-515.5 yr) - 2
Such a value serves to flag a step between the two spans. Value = -10.9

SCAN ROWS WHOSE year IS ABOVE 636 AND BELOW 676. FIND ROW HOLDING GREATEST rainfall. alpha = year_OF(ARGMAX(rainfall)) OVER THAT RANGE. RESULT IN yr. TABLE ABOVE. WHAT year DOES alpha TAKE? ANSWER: 648.0 yr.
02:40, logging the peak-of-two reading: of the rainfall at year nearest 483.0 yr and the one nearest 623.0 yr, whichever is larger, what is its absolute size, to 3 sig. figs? 75.1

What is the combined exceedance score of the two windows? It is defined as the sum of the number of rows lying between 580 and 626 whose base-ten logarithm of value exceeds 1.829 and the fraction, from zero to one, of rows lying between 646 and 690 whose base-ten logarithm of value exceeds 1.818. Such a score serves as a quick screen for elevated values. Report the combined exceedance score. 3.1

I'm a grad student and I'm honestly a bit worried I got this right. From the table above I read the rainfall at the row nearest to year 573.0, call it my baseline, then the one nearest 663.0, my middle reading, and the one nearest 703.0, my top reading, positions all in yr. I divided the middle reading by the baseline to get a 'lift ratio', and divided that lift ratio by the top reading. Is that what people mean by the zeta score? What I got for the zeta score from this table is 0.0164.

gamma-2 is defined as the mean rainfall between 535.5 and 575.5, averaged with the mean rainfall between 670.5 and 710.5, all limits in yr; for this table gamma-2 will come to 68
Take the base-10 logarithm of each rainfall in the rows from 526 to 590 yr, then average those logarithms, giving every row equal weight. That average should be 1.88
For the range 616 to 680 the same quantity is 1.80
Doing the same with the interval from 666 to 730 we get 1.77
